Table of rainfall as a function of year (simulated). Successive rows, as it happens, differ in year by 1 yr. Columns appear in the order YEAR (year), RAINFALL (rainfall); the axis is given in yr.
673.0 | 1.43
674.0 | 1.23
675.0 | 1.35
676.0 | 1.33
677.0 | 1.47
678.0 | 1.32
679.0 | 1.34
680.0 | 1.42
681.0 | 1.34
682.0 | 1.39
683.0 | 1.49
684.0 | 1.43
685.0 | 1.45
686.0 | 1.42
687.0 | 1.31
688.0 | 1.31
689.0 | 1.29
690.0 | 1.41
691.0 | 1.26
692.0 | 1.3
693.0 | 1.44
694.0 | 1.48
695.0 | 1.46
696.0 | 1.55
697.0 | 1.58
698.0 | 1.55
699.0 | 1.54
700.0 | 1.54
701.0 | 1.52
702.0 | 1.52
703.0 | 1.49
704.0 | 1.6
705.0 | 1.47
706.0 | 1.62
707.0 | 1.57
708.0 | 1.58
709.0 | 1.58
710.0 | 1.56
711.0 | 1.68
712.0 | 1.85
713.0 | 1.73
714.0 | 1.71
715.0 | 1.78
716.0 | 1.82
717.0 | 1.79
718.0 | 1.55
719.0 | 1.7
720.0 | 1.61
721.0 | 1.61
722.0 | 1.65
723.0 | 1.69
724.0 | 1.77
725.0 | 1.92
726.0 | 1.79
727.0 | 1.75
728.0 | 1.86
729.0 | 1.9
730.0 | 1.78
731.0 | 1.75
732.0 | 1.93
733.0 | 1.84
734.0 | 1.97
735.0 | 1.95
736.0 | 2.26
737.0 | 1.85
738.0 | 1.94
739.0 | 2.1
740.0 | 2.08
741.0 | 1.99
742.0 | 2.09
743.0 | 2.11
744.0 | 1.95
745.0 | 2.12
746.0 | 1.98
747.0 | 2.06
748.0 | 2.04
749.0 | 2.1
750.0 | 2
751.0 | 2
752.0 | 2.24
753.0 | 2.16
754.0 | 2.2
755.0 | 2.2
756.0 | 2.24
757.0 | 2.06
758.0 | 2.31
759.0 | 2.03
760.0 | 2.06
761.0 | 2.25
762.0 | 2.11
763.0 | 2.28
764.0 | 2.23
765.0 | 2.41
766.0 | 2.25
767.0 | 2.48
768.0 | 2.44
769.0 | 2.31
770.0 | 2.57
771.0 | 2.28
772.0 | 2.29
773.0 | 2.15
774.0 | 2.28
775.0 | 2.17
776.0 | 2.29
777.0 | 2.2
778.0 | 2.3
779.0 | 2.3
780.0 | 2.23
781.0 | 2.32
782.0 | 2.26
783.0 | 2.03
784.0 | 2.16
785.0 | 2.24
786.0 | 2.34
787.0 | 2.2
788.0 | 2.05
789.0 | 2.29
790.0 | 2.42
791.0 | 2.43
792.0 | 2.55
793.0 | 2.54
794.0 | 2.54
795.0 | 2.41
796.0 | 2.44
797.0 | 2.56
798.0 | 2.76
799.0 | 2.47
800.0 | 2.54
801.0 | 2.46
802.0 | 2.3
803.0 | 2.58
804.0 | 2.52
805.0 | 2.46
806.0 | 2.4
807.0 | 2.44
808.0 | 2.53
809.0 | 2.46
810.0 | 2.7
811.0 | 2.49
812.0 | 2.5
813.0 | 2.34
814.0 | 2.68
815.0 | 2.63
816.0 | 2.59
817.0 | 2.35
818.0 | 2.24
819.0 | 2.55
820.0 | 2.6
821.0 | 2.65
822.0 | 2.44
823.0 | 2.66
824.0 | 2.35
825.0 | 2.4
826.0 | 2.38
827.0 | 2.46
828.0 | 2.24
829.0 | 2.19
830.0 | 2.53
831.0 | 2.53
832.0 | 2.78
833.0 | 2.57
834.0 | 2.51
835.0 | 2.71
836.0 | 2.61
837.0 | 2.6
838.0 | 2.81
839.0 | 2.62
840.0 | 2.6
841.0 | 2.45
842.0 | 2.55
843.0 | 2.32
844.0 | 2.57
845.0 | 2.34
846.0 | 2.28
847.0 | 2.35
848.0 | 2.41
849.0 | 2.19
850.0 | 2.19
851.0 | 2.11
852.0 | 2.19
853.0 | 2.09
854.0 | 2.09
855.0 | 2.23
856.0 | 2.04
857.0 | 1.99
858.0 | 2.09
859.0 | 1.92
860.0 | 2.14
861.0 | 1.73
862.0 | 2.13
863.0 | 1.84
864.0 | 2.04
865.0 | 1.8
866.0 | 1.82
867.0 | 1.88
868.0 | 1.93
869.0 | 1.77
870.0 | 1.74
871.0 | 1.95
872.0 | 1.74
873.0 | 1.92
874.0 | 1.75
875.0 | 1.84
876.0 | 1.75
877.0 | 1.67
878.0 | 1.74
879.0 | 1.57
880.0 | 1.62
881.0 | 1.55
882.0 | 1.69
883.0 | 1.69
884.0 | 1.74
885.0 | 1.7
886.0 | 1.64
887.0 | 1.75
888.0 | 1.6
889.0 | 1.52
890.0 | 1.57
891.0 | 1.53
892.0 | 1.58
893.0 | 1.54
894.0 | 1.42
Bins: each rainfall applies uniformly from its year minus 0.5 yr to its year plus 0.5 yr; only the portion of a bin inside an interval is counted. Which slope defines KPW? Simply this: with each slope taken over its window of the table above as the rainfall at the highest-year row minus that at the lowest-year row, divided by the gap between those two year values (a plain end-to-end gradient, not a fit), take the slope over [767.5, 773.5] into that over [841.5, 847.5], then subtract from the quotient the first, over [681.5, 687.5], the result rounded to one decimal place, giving 0.7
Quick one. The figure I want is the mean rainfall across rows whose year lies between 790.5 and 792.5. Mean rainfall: 2.49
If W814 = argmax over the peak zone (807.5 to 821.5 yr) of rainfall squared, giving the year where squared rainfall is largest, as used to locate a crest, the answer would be 810.0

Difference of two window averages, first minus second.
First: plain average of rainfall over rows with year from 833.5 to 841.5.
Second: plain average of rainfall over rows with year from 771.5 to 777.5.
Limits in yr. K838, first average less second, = 0.38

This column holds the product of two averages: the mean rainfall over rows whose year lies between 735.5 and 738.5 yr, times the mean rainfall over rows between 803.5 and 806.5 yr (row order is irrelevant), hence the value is 5.0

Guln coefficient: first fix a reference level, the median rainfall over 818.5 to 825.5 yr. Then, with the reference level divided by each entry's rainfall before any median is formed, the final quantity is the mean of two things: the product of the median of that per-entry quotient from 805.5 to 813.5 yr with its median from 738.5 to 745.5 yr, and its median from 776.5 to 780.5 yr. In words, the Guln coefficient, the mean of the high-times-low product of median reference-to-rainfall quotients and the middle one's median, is 1.19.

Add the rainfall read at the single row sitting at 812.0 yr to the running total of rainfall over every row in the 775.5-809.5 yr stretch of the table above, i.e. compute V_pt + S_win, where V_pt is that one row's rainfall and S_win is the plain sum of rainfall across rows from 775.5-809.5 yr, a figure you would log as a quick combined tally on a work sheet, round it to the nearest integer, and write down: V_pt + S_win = 84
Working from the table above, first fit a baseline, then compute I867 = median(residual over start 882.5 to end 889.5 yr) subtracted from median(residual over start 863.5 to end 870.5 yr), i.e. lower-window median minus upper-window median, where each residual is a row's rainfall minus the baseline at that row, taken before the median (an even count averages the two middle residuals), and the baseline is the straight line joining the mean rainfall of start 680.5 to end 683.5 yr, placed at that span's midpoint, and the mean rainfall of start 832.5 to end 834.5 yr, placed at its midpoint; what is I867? 0.26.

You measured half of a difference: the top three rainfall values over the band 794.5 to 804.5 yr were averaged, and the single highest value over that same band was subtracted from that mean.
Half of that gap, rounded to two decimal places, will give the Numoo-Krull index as -0.06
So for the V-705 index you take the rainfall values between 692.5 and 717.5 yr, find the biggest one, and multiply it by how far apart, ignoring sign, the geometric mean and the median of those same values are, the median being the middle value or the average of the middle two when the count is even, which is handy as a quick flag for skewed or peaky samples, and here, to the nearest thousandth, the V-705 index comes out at 0.049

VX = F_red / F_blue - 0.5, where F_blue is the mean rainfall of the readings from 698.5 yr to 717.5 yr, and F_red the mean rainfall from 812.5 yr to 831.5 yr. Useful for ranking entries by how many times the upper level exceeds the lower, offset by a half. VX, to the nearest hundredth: 1.01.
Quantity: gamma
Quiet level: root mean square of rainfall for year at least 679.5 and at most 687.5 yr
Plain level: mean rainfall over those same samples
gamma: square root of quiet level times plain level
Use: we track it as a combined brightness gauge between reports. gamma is 1.4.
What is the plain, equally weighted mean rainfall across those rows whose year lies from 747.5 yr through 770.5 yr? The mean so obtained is 2.2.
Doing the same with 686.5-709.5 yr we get 1.5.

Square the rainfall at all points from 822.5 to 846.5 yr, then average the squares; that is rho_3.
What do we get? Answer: 6.3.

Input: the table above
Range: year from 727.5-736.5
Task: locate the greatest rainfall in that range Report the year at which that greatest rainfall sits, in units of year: 736.0 yr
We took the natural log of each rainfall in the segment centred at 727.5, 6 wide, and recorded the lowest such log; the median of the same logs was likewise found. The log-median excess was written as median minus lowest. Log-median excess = 0.042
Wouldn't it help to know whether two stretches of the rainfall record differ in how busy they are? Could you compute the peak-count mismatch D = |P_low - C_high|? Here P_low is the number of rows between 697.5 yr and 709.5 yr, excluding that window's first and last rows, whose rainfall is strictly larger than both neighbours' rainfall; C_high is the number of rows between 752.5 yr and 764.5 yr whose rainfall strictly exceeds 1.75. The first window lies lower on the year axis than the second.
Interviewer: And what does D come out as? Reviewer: 10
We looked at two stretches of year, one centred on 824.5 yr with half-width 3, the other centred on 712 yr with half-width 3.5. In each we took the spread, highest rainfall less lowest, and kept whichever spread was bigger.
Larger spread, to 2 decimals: 0.31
